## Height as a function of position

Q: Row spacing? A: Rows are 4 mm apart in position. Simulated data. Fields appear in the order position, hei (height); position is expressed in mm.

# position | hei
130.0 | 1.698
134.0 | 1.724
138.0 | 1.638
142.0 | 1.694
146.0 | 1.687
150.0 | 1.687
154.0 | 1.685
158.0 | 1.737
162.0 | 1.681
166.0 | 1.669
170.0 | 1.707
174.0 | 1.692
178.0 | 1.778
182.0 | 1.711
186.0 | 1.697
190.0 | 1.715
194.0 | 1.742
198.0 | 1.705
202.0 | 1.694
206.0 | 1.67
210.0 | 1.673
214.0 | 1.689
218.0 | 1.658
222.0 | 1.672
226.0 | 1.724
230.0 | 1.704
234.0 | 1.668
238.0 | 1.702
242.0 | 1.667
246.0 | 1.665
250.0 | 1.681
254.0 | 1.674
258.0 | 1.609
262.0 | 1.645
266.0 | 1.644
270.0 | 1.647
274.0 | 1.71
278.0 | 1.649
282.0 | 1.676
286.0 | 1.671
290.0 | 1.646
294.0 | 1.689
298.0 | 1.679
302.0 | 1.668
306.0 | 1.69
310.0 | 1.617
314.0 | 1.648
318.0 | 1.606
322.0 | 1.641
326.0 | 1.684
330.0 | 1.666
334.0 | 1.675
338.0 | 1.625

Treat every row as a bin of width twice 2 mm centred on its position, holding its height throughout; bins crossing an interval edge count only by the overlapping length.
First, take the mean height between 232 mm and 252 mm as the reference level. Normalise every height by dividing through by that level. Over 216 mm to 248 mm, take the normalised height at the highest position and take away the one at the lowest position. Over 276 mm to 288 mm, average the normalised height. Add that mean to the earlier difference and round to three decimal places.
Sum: 0.997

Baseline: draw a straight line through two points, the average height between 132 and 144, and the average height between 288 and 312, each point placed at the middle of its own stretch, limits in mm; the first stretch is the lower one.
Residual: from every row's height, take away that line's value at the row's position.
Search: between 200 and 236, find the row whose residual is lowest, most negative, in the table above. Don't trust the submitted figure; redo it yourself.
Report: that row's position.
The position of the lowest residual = 218.0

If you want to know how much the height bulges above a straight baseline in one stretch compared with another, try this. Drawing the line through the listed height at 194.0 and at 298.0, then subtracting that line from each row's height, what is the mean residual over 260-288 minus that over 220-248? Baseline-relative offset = 0.00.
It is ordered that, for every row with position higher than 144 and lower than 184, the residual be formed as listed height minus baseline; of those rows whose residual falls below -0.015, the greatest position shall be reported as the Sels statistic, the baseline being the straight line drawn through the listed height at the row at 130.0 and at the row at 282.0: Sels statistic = 166.0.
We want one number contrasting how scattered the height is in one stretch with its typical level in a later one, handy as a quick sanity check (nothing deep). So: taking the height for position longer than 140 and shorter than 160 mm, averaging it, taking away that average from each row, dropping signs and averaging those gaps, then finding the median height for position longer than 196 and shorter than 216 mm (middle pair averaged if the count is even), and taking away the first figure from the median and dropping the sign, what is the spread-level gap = 1.673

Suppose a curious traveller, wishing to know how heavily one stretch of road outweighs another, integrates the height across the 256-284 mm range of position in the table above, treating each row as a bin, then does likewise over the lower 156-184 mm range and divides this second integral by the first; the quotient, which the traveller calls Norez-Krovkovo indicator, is 1.03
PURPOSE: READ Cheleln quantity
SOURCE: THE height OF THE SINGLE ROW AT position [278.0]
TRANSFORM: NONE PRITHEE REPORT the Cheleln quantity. 1.649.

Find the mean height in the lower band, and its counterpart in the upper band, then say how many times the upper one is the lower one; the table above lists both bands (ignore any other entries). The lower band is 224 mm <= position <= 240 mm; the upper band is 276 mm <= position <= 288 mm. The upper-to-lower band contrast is 0.980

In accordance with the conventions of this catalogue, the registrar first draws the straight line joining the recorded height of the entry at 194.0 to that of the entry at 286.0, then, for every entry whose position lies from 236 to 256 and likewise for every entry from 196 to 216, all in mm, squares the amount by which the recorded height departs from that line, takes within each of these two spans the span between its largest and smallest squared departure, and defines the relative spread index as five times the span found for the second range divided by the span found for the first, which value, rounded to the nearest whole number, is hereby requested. 10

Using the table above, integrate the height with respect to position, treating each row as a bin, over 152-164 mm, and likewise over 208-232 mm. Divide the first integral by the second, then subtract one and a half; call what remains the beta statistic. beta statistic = -1.0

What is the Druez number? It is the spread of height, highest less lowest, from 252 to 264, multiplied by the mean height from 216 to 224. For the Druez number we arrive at 0.11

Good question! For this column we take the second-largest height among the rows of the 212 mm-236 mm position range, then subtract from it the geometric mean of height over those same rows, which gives 0.018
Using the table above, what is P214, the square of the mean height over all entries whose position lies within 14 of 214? 2.83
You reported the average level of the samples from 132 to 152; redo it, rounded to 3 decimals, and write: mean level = 1.686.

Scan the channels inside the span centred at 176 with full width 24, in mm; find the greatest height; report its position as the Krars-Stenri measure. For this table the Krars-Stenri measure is 178.0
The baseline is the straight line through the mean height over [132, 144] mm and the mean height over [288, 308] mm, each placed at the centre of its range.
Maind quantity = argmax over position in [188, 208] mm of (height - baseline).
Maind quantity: 194.0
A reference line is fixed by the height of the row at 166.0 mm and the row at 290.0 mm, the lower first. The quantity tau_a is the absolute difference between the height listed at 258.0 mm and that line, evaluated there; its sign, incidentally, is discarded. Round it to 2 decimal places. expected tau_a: 0.04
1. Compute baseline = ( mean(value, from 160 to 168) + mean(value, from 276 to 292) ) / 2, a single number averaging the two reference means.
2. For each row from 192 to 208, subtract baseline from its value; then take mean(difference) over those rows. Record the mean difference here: 0.035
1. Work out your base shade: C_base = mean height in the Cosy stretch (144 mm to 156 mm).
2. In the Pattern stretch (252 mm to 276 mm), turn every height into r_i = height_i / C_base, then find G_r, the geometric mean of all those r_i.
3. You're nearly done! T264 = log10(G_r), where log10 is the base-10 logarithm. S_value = -0.008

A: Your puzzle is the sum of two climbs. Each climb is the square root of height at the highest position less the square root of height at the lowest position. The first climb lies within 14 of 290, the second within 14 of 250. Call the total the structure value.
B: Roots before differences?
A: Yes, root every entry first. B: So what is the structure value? -0.015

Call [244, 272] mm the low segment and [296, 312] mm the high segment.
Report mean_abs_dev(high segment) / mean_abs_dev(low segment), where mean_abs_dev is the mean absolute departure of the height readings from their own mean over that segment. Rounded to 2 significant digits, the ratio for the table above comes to 1.3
